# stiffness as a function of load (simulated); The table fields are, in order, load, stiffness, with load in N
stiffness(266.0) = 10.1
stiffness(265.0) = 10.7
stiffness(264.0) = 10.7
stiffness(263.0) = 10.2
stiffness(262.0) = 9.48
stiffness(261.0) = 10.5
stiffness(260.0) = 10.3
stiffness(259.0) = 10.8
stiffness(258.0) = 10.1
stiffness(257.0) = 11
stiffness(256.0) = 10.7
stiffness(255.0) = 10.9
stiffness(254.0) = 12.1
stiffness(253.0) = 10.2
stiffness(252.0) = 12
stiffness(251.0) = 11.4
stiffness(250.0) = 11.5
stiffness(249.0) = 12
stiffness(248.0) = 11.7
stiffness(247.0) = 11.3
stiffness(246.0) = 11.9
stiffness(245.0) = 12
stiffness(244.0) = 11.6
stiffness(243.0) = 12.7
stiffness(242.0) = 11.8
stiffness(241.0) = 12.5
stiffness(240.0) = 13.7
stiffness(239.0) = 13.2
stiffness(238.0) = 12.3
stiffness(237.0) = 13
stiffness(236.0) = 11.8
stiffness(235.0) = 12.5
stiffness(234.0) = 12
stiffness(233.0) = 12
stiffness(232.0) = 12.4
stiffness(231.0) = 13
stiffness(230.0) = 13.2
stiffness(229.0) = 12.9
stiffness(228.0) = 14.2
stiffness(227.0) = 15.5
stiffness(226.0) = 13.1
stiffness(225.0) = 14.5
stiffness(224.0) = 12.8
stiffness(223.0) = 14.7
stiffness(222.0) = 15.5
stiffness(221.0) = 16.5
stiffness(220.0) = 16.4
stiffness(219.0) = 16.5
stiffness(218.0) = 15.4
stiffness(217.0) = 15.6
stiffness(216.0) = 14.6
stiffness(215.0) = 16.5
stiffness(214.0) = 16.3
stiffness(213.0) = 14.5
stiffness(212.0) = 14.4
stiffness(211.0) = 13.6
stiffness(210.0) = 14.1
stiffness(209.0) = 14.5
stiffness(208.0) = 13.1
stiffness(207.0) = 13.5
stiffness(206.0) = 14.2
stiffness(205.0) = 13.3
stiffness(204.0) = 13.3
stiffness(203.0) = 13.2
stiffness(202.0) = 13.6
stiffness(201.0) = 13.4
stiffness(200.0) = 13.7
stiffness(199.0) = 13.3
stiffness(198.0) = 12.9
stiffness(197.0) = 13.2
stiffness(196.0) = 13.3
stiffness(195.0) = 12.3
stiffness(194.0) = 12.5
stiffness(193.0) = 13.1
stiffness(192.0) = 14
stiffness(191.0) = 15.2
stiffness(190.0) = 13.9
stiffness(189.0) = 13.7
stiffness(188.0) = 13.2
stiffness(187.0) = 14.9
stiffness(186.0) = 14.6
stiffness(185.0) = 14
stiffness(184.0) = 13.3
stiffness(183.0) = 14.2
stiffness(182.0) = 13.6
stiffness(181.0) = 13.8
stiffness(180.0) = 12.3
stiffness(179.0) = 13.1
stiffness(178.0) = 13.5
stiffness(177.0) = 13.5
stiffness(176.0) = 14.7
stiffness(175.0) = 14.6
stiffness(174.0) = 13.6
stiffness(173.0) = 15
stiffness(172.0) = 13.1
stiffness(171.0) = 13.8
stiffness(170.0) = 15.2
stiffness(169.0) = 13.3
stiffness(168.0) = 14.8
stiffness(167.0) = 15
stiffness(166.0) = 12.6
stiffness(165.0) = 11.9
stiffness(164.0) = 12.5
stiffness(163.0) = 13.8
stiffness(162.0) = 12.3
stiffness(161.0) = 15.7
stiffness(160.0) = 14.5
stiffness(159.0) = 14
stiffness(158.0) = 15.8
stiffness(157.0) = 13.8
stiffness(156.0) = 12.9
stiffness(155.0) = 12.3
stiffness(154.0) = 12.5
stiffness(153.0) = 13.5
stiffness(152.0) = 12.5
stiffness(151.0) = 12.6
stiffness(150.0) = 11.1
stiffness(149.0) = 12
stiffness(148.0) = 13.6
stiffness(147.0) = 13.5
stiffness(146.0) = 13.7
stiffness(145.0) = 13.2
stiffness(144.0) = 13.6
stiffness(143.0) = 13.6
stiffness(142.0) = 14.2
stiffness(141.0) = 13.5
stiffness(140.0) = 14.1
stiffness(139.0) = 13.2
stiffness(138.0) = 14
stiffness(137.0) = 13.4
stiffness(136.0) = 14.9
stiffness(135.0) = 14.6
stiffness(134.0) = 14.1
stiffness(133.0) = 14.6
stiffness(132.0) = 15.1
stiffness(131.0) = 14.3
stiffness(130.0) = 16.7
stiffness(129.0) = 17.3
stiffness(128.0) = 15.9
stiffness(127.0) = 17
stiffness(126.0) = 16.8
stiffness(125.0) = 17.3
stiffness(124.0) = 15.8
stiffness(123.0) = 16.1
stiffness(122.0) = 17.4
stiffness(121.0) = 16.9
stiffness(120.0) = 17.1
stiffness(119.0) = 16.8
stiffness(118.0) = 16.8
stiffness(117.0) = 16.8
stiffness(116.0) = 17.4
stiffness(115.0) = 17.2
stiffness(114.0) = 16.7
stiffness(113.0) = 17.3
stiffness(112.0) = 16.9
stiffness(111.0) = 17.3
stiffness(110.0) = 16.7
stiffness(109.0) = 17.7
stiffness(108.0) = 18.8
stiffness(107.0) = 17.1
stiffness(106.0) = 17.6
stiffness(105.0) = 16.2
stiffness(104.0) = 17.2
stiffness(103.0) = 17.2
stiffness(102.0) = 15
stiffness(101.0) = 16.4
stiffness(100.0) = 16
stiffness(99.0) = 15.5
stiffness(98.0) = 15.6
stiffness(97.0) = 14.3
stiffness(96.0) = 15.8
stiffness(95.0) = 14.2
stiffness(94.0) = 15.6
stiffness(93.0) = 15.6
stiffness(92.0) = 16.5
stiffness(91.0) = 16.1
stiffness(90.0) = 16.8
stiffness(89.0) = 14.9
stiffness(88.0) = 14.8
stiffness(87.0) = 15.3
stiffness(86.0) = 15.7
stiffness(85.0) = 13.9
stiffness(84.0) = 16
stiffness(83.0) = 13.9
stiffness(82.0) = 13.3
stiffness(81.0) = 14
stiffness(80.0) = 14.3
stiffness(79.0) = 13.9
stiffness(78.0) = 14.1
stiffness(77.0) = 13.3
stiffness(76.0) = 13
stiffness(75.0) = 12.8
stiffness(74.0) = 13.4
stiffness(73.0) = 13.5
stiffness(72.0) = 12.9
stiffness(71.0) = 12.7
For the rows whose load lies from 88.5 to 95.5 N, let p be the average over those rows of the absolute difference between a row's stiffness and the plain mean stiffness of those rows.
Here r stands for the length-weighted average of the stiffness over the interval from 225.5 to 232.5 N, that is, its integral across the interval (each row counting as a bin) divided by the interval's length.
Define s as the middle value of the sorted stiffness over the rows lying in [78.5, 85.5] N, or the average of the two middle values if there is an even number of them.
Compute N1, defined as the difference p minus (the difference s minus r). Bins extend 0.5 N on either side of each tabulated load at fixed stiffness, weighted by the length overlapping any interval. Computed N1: 0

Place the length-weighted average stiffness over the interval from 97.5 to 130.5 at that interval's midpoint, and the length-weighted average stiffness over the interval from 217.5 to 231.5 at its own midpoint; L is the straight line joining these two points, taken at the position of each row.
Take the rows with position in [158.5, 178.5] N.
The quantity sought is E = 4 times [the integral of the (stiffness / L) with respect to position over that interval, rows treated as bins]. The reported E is 70.6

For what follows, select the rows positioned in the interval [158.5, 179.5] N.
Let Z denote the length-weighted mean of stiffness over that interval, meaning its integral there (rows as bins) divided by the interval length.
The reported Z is 13.8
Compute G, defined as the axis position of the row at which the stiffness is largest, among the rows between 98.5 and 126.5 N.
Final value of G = 108.0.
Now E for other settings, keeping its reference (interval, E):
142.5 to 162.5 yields 66.6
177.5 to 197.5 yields 70.9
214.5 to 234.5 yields 78.7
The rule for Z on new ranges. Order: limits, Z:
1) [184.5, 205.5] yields 13.6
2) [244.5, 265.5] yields 11.0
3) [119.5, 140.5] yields 15.6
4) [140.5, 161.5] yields 13.4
